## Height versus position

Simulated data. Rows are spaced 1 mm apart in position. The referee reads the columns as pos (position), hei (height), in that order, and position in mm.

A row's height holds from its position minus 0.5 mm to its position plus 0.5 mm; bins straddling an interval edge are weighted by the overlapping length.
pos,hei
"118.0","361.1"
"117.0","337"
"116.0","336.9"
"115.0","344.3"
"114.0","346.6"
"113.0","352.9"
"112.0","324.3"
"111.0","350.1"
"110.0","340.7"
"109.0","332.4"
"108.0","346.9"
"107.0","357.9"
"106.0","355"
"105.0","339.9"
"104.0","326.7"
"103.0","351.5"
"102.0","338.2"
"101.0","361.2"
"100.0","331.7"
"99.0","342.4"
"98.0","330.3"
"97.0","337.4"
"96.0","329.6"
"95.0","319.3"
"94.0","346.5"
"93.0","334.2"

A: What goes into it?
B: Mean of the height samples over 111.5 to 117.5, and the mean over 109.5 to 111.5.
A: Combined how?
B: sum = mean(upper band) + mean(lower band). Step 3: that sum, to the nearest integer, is 686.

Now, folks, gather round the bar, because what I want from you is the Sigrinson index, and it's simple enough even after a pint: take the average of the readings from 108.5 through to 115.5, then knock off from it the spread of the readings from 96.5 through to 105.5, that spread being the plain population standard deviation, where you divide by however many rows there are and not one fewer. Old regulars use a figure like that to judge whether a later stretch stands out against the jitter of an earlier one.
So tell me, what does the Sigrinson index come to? 331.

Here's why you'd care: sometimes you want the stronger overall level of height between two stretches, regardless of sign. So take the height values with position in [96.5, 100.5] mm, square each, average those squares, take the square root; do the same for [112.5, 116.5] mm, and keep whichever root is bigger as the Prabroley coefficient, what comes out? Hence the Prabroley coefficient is 345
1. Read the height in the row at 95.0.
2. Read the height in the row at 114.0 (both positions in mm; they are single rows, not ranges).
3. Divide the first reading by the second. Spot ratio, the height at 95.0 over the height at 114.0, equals 0.92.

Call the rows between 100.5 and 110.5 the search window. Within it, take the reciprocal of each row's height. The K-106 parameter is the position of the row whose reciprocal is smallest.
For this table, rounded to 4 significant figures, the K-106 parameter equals 101.0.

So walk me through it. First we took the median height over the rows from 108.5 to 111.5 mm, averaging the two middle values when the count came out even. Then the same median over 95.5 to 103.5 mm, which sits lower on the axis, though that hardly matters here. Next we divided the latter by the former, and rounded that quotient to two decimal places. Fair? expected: 0.99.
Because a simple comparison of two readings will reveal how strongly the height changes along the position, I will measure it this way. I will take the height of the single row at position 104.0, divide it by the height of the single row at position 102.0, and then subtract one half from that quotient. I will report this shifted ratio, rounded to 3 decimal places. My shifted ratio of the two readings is 0.466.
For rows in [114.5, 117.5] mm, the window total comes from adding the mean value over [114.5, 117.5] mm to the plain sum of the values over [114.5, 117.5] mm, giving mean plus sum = 1358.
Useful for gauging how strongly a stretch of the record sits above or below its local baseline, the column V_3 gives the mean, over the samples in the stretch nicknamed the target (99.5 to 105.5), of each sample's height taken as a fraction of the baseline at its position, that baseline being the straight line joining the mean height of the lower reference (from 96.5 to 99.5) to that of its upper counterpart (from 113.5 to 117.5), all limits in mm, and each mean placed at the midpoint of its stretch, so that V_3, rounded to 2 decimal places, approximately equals 1.01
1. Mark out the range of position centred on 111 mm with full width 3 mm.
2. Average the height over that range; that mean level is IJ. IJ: 338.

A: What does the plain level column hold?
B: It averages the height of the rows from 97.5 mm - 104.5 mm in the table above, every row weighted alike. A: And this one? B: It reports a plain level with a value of 340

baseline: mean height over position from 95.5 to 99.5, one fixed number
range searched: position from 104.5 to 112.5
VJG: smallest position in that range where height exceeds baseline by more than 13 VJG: 106.0 mm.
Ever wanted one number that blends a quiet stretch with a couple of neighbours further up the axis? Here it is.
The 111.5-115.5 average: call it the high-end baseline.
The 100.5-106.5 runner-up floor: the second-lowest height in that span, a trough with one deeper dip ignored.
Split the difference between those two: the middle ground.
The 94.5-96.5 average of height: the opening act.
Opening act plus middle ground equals 665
